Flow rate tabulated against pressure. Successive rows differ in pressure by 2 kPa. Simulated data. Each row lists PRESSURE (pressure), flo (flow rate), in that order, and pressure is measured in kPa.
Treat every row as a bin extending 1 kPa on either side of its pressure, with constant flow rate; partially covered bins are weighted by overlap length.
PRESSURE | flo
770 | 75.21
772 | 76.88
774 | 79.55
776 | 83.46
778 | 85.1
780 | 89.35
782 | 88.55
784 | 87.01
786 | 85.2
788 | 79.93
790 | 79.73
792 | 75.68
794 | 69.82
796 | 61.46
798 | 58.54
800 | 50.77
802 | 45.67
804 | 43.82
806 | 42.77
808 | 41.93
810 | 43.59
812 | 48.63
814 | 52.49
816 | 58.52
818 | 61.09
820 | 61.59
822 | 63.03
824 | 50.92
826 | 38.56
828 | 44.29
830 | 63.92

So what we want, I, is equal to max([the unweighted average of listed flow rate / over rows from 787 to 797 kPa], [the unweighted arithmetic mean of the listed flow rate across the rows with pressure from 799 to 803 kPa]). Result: 73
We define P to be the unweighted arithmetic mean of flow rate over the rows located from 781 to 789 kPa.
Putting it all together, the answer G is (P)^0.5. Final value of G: 9.23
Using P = 85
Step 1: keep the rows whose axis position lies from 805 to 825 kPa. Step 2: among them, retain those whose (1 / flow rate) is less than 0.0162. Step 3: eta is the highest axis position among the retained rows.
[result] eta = 822 kPa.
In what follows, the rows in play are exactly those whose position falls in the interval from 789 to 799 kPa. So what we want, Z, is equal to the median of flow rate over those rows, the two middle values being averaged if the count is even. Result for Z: 70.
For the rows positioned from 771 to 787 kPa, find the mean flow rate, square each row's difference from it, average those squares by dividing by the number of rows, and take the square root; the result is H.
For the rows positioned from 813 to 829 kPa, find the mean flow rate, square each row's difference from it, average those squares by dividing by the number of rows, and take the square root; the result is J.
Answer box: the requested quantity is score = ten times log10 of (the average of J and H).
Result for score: 7.91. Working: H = 4.0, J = 8.3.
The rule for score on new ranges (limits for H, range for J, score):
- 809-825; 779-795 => 8.14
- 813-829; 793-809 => 9.54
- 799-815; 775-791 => 5.48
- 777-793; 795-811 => 7.65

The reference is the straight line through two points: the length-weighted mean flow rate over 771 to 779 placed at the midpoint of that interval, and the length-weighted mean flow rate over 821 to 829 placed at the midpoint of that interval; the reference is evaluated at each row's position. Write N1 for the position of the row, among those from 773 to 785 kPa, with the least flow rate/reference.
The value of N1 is 774 kPa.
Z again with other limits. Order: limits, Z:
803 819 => 46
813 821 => 60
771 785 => 85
